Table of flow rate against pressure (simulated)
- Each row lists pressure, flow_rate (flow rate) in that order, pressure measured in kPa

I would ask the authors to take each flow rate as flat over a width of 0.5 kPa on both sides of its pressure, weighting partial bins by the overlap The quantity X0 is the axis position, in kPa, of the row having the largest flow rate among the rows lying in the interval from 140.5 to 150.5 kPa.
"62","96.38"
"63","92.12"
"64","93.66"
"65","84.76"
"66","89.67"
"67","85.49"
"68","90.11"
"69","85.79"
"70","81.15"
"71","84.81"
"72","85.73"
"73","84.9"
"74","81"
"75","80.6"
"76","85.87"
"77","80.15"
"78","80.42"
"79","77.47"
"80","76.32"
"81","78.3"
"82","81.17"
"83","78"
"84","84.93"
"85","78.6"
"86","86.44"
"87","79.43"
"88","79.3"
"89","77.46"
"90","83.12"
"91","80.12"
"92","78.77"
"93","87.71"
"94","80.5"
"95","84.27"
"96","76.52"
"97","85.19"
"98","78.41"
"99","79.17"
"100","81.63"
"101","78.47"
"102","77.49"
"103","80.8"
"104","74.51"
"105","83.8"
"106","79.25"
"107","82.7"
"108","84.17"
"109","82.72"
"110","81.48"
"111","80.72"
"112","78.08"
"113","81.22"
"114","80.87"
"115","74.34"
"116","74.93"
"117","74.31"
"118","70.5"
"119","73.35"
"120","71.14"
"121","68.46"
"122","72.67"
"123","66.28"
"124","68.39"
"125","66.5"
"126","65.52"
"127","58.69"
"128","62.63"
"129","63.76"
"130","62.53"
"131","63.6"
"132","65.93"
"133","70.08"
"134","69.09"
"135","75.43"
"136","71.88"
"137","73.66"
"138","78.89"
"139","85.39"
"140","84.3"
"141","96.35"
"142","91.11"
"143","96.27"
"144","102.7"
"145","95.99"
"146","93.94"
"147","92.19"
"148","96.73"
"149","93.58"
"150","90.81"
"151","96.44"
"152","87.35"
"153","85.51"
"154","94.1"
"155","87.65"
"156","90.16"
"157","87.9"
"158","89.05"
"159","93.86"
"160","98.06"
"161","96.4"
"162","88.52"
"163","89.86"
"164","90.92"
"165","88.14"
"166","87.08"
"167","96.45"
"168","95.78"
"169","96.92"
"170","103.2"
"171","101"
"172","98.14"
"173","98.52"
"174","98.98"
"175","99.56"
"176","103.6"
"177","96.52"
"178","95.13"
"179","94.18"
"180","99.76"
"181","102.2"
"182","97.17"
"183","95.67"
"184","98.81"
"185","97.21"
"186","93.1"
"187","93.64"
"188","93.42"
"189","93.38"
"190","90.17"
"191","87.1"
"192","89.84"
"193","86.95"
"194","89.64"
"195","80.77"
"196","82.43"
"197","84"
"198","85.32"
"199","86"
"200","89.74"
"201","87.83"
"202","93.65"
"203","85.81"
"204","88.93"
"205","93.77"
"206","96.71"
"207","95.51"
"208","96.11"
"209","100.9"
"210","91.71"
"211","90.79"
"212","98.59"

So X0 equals 144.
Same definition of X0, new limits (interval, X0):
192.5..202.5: 202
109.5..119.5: 110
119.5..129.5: 122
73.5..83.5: 76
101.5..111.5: 108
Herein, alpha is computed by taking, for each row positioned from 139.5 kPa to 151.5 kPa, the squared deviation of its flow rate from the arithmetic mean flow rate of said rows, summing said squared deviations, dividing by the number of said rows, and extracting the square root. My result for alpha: 4.3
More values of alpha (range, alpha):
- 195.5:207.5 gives 4.6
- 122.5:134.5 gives 3.1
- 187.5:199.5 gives 3.8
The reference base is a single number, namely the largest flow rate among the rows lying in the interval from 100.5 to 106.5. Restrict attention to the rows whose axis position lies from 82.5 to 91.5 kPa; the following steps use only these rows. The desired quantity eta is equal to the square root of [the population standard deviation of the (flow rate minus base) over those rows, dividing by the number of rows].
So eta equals 1.74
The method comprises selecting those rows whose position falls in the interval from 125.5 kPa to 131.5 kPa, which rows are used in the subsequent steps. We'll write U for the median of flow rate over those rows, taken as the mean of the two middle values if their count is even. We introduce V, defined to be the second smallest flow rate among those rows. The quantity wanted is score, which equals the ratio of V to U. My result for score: 0.991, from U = 63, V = 62.53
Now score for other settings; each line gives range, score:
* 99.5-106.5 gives 0.978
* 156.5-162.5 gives 0.968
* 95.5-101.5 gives 0.995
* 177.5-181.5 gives 0.976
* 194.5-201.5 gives 0.966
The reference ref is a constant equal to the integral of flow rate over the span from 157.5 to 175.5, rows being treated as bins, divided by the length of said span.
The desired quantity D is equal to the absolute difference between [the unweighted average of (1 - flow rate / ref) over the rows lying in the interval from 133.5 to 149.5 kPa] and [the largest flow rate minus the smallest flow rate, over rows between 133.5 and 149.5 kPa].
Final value 34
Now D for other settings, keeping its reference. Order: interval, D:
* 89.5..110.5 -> 13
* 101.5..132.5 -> 25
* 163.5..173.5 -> 16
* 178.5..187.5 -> 9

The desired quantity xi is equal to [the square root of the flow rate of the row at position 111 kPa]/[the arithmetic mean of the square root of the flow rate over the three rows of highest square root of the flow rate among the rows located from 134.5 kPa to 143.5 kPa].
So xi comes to 0.92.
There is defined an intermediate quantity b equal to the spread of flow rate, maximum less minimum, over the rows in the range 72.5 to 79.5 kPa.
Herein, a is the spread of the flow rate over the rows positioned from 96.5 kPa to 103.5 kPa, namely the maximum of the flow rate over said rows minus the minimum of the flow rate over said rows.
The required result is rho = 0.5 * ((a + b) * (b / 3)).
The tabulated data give 23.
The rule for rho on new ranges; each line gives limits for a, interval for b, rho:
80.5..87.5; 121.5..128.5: 52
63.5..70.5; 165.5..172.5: 77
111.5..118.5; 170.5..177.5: 21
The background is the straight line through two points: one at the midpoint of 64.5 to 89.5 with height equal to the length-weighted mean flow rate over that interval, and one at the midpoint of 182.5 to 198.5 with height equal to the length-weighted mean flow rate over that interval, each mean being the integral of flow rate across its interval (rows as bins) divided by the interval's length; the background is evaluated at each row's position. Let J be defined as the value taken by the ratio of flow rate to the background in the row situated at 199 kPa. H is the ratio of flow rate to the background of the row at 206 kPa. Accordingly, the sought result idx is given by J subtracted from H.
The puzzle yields 0.11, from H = 1.06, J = 0.948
